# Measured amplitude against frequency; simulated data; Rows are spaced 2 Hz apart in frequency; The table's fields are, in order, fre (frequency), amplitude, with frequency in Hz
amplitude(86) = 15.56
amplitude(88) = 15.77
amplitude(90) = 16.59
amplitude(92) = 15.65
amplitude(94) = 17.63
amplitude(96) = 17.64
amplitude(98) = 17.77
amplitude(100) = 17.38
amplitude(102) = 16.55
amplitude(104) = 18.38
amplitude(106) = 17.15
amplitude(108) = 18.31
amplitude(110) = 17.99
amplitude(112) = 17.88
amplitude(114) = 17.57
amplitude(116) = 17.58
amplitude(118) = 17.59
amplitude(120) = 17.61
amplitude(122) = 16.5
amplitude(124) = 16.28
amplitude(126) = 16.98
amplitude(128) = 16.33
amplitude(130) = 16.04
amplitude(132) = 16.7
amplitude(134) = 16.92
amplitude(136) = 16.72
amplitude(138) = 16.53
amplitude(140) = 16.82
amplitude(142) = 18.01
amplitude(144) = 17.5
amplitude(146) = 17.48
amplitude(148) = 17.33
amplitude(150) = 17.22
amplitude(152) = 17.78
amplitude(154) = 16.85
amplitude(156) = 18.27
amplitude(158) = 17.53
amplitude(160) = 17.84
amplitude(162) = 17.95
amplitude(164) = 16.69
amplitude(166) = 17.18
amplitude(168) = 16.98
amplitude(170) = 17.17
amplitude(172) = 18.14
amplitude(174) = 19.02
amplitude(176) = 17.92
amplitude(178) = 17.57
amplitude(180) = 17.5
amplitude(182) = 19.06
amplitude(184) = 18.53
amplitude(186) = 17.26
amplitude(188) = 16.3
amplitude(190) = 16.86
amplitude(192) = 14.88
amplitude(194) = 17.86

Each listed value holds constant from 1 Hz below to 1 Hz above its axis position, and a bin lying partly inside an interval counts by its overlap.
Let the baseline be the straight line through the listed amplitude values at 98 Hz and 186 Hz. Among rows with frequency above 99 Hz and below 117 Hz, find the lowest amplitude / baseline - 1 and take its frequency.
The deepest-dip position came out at 102 Hz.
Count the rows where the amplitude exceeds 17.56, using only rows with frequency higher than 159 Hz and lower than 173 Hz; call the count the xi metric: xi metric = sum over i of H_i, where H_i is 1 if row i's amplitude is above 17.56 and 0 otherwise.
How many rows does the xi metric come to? 3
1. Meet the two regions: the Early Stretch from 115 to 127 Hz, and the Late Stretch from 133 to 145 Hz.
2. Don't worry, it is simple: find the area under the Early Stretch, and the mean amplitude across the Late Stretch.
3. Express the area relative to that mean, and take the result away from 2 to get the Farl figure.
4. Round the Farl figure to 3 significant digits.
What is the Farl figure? -10.0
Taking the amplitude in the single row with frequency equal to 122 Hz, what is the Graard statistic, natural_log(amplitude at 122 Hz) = 2.80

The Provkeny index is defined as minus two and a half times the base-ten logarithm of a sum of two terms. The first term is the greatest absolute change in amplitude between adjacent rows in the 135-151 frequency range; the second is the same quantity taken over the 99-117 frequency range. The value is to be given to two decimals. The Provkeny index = -1.20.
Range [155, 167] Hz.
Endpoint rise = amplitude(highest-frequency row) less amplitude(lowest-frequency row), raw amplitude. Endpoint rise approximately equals -1.1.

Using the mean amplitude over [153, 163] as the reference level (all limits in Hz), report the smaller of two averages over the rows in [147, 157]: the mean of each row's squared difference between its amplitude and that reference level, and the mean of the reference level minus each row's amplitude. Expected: 0.2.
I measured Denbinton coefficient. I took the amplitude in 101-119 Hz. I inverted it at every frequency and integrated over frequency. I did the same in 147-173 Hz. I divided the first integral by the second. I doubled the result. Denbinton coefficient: 1.4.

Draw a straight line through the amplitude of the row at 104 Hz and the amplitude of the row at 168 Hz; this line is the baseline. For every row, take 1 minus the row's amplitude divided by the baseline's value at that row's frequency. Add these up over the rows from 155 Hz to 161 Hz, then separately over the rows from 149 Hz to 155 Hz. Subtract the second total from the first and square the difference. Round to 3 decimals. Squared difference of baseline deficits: 0.016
